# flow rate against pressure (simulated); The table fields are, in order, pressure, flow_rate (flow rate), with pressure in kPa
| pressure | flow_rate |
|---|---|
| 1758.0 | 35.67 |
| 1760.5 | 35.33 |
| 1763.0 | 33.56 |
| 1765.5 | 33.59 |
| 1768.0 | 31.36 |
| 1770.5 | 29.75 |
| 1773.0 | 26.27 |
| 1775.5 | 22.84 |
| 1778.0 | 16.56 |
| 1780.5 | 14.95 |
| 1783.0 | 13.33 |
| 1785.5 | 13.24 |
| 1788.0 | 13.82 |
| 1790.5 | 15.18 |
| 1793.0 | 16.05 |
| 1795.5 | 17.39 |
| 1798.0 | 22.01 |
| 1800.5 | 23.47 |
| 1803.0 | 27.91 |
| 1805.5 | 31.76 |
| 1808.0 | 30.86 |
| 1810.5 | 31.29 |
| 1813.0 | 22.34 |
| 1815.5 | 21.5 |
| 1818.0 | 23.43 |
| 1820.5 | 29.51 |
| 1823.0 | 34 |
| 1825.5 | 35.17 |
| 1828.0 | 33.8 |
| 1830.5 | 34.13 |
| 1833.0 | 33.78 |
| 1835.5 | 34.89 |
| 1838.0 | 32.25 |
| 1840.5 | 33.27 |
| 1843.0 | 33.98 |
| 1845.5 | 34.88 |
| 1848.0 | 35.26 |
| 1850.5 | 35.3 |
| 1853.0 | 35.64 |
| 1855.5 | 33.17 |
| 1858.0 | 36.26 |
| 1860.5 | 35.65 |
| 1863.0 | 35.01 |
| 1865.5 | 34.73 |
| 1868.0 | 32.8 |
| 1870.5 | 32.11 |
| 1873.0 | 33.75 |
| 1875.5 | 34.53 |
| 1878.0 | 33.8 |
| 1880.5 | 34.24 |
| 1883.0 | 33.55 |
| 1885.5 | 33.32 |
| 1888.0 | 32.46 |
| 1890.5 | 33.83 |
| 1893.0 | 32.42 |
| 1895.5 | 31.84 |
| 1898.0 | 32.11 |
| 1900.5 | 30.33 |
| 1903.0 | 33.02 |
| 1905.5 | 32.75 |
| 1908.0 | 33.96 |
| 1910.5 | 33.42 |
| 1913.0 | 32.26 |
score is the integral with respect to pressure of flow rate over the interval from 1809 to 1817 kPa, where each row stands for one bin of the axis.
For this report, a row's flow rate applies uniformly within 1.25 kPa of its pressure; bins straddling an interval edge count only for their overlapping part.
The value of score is 201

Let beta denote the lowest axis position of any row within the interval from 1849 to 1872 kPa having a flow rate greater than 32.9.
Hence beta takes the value 1850.5 kPa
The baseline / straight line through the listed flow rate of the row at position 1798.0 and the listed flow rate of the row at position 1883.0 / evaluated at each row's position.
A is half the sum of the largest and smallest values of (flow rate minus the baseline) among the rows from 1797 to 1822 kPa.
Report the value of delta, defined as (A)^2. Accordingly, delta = 9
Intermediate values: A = 3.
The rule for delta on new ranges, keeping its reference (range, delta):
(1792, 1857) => 4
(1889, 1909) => 10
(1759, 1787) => 32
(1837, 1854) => 32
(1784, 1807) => 1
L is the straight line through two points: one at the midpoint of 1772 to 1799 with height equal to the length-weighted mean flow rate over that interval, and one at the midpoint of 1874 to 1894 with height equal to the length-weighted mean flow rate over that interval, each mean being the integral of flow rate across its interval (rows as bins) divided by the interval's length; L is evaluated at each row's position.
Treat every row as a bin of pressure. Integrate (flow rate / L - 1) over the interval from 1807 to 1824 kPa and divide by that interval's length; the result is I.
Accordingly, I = 0.23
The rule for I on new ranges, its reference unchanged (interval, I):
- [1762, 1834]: 0.33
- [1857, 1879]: 0.11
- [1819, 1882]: 0.23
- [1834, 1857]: 0.26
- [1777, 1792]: -0.15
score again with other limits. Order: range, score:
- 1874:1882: 273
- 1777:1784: 105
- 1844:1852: 281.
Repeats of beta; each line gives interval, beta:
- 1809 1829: 1823.0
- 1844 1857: 1845.5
